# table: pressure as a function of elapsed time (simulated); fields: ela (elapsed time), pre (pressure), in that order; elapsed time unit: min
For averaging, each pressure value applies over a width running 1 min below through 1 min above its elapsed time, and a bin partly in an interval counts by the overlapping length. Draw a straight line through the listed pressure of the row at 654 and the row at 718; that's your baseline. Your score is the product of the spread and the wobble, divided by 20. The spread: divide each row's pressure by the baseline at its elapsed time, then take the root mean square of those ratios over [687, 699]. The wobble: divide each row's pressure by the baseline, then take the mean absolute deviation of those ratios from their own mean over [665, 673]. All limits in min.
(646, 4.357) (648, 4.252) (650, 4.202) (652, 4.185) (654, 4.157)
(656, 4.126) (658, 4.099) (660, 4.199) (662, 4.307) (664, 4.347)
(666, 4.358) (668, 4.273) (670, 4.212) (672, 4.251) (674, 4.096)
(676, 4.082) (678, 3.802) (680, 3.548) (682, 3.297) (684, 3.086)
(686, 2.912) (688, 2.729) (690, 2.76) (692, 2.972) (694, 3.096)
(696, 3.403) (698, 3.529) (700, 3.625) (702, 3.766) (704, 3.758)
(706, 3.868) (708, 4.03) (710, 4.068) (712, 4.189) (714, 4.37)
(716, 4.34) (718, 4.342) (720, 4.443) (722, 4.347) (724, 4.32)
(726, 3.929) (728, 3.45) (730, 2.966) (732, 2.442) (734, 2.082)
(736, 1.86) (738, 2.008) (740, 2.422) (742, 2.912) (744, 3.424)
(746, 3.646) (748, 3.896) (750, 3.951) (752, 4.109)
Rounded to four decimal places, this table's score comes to 0.0004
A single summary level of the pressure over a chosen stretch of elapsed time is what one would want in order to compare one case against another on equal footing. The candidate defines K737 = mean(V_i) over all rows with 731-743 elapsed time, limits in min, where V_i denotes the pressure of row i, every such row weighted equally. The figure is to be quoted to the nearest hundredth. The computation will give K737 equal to 2.29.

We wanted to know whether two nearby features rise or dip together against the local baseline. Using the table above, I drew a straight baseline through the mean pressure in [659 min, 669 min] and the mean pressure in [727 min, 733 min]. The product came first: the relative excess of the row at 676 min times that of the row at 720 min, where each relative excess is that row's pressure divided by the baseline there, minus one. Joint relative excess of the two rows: 0.00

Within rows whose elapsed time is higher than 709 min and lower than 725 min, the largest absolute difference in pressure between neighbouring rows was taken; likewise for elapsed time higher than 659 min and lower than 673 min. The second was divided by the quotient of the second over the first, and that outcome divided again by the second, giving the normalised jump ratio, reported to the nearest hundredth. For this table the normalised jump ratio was 1.68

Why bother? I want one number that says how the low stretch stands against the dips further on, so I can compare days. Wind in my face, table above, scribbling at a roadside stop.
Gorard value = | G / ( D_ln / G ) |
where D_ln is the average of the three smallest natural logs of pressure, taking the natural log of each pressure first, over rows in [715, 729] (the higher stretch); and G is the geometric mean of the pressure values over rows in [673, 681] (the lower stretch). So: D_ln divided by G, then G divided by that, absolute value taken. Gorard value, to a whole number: 11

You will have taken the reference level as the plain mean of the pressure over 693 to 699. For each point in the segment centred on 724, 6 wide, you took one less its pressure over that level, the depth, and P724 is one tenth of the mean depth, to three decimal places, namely -0.026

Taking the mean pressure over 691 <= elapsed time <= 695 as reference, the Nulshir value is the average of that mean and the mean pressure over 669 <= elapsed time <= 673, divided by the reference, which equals 1.20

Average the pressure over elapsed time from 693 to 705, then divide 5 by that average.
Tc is 1.42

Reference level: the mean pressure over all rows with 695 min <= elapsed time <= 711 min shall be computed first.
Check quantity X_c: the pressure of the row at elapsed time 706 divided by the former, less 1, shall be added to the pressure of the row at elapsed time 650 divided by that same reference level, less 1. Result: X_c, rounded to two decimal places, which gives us 0.15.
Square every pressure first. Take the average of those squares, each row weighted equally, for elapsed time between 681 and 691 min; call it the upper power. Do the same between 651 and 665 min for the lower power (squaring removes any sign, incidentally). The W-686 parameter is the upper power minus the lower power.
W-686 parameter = -9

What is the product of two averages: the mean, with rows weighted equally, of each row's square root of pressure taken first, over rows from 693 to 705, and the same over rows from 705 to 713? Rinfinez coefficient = 3.8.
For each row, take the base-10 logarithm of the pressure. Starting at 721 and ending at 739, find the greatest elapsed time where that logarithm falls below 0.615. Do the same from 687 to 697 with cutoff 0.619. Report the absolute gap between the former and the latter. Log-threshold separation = 42 min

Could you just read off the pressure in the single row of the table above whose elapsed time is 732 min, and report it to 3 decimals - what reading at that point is 2.442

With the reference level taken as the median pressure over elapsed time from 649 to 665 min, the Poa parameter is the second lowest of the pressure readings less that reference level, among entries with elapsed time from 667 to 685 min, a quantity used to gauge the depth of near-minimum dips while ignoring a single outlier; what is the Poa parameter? -0.9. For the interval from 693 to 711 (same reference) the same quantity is -0.8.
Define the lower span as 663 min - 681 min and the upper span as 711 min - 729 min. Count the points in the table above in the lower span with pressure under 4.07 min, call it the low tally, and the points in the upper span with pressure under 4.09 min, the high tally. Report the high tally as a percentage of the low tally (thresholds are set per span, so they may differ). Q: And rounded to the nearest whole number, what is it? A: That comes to 100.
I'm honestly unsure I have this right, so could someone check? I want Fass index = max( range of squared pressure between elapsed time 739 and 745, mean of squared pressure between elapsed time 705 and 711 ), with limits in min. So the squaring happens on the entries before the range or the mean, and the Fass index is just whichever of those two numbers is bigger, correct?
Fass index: 16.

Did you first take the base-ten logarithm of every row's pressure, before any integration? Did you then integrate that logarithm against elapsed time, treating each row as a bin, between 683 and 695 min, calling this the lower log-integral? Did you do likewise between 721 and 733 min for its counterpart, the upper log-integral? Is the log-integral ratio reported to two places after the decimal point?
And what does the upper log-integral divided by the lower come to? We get 1.17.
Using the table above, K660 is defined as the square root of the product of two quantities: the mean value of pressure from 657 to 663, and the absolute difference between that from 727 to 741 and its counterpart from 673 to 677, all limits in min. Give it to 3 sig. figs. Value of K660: 2.62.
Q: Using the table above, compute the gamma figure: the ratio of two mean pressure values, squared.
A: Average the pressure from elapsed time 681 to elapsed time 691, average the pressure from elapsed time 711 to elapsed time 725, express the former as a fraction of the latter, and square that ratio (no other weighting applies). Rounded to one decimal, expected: 0.5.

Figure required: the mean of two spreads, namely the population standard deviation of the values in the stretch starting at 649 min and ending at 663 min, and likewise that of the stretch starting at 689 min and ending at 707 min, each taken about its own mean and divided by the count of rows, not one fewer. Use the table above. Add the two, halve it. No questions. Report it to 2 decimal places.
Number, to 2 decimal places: 0.22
